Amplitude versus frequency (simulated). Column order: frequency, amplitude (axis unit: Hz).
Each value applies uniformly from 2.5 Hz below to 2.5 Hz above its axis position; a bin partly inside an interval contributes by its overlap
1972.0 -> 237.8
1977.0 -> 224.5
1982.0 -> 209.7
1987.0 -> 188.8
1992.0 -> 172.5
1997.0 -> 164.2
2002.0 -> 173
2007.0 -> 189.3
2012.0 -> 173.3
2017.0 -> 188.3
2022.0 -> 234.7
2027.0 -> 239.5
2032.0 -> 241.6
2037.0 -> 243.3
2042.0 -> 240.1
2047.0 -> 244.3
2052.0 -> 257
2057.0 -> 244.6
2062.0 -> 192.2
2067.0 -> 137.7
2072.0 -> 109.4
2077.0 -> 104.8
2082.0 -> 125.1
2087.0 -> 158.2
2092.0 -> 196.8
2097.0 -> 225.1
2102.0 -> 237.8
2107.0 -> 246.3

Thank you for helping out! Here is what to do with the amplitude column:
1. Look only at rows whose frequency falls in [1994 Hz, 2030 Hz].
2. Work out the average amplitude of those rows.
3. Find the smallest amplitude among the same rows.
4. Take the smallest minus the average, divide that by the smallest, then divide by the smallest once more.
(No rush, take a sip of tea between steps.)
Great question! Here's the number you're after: -0.0011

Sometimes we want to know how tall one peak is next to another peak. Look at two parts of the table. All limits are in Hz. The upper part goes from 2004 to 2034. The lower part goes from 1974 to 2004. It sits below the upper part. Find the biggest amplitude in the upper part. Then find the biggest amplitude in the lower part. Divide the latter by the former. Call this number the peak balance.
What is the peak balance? 0.93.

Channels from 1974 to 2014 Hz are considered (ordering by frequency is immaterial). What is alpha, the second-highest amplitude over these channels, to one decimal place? 209.7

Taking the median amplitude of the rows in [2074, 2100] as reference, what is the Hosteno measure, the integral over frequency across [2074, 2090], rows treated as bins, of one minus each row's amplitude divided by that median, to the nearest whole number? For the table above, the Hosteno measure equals 3 Hz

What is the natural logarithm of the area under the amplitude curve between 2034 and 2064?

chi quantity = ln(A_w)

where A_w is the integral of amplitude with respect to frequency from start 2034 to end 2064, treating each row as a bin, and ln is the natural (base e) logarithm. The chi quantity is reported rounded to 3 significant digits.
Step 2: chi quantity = 8.87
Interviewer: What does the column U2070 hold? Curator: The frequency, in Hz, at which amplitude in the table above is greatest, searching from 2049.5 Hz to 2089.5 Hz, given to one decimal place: 2052.0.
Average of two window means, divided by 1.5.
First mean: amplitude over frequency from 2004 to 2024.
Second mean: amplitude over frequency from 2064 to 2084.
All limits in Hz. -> 105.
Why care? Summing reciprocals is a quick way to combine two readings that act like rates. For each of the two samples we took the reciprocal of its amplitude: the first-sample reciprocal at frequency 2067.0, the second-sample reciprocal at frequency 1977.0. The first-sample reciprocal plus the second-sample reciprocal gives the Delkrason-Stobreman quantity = 0.0117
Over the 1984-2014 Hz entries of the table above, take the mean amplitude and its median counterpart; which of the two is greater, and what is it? 177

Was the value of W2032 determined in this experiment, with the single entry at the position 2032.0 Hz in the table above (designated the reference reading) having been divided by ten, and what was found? 24.2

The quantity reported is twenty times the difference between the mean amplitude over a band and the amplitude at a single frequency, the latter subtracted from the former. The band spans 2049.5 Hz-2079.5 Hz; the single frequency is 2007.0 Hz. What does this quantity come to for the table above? -300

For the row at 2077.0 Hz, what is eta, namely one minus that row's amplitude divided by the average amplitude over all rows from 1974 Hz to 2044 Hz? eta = 0.49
